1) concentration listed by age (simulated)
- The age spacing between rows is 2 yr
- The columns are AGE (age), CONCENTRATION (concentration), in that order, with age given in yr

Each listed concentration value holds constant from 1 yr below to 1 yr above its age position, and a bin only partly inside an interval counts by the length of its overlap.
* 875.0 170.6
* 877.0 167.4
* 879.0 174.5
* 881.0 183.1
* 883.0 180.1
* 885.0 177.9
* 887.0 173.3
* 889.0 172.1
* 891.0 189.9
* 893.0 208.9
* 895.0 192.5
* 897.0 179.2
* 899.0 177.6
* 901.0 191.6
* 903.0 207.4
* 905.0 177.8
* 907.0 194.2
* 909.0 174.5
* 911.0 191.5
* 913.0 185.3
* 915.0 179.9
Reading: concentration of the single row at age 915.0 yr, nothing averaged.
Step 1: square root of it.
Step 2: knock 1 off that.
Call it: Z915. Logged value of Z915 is 12.4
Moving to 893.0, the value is 13.5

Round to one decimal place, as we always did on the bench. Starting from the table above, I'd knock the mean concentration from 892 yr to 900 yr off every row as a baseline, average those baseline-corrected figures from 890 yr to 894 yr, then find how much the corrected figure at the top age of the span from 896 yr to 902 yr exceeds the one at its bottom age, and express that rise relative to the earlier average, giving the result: 1.3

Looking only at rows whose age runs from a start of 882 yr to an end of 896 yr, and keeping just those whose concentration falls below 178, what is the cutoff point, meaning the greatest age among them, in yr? 889.0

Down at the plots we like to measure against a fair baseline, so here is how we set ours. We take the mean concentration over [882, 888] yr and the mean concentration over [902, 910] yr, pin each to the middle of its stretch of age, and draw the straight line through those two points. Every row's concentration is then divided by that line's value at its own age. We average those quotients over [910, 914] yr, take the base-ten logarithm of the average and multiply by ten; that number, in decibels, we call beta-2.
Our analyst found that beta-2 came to -0.08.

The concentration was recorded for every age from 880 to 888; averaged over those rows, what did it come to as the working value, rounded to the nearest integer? 179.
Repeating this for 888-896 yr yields 191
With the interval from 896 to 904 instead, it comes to 189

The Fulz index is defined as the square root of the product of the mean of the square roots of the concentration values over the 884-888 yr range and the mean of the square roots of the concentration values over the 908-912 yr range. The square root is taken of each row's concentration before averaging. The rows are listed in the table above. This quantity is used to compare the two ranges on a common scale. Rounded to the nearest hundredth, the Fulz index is 13.39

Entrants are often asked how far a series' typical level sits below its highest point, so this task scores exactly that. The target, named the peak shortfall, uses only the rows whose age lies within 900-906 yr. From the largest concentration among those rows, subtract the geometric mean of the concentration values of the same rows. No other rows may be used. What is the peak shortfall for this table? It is 16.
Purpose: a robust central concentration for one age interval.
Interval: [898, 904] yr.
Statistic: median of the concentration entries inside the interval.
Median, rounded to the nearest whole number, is 192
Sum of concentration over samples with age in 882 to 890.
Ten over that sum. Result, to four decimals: 0.0142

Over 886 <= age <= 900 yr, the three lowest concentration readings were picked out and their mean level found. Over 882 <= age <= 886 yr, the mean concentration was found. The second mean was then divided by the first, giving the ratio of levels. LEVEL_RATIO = 1.03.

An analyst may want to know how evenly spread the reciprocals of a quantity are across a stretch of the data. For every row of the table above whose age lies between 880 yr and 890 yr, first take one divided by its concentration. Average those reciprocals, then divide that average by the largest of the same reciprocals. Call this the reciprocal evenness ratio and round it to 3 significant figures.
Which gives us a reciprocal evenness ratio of 0.971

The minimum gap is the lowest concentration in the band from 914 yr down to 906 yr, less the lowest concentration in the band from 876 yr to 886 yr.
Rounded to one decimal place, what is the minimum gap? 7.1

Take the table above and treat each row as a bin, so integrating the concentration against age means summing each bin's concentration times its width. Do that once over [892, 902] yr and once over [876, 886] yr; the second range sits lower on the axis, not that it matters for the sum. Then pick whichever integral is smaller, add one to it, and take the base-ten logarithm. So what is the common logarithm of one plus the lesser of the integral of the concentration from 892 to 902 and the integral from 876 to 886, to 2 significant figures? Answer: 3.2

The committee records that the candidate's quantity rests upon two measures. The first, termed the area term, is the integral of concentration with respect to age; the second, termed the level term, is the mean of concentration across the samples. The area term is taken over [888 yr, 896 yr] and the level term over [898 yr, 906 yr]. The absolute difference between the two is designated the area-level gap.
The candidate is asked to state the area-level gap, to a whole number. 1338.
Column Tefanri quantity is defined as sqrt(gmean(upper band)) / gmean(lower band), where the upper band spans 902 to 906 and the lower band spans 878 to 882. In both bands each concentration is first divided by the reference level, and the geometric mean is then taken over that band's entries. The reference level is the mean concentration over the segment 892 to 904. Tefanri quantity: 1.08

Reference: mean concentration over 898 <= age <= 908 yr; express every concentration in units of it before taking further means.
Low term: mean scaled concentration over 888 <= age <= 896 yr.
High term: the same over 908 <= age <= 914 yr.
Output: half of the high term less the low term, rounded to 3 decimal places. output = -0.019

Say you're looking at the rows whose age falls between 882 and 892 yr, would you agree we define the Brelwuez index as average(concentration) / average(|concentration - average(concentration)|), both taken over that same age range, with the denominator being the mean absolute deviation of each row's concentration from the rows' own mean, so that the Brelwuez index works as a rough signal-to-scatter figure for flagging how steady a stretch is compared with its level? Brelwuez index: 35.2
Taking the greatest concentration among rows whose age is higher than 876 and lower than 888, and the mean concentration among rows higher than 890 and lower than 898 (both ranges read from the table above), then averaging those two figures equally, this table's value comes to 188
